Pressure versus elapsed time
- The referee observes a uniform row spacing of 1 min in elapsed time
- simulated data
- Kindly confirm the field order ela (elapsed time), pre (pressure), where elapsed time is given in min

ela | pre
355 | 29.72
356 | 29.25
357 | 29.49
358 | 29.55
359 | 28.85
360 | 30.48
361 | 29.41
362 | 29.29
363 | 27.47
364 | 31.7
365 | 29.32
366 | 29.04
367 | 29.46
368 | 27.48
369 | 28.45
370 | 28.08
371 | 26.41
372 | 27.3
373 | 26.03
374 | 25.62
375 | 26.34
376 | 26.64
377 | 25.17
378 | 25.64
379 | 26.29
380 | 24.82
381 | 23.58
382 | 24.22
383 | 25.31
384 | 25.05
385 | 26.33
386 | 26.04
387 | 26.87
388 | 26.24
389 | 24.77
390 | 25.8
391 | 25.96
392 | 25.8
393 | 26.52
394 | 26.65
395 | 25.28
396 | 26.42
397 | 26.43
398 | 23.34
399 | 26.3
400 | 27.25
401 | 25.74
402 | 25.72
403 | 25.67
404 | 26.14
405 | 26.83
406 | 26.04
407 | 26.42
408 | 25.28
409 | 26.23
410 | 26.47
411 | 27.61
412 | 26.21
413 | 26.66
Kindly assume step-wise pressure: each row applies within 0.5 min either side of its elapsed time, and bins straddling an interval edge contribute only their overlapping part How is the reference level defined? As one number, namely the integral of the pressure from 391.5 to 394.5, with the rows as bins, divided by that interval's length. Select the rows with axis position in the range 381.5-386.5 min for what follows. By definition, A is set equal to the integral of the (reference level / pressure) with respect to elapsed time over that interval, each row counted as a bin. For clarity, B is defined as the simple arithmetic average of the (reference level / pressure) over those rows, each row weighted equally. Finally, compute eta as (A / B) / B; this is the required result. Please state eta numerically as 4.82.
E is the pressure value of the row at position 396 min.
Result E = 26.42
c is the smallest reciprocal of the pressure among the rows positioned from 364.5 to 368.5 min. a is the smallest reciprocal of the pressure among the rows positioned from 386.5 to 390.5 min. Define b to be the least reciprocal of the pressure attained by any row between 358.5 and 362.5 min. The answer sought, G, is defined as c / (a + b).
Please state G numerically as 0.485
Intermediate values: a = 0.0372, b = 0.0328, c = 0.0339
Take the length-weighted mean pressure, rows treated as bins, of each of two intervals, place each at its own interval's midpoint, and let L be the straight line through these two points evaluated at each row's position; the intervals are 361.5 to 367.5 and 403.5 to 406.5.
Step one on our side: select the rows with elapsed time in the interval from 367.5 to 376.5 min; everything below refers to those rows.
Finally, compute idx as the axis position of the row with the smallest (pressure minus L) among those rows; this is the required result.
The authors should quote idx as 374 min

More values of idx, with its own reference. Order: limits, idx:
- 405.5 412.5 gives 408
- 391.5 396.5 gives 395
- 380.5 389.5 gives 381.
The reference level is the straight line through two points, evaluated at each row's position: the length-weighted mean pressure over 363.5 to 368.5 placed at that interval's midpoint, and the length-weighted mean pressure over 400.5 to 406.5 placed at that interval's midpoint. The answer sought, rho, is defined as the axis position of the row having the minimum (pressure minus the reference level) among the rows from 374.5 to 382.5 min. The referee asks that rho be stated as 381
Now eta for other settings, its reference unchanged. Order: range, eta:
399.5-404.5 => 4.96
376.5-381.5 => 4.76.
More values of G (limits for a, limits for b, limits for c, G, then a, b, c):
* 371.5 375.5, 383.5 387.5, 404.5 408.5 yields 0.505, 0.0366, 0.0372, 0.0373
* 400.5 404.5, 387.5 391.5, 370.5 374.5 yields 0.480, 0.0383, 0.0381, 0.0366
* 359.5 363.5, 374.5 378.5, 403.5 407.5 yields 0.530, 0.0328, 0.0375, 0.0373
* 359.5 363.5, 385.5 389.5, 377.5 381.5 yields 0.543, 0.0328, 0.0372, 0.0380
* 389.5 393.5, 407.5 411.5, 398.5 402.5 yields 0.496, 0.0377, 0.0362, 0.0367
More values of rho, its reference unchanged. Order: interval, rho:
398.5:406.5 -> 401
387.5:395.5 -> 389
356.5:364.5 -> 363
